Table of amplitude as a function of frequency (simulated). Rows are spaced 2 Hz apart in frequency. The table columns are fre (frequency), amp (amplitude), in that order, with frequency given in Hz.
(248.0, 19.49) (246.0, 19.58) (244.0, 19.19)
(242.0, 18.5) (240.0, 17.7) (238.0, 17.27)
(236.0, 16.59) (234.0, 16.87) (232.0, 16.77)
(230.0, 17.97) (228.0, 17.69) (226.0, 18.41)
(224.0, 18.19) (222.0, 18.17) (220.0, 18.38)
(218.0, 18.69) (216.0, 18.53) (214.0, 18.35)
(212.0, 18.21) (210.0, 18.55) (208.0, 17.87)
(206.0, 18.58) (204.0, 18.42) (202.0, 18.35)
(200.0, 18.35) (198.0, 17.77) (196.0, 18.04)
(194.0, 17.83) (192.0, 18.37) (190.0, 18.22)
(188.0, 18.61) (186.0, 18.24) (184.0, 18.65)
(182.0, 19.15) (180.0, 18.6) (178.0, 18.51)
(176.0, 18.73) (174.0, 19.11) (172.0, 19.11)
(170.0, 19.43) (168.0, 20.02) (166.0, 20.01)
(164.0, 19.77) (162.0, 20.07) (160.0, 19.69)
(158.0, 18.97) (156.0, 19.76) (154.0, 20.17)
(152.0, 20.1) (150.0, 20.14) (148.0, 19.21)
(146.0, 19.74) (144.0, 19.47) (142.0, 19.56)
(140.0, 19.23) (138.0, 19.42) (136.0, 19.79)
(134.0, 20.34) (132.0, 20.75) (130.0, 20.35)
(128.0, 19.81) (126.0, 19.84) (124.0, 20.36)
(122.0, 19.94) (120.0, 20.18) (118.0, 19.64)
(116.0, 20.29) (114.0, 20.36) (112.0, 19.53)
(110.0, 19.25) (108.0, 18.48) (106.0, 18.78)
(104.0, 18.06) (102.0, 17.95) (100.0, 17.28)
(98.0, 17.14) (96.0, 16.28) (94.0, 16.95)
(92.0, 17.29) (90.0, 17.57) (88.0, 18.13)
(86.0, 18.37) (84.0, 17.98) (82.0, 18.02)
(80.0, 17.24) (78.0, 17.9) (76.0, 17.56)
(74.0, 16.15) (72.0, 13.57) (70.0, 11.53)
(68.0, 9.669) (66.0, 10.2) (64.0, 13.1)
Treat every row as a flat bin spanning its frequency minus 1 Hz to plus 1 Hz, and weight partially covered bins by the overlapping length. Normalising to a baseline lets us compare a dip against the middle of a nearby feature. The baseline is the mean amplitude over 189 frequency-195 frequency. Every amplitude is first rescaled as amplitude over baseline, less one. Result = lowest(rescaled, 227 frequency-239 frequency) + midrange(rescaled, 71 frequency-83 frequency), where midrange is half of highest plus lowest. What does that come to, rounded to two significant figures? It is -0.21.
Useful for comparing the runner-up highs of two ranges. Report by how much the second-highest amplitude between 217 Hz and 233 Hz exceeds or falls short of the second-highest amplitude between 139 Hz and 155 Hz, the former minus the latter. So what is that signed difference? -1.7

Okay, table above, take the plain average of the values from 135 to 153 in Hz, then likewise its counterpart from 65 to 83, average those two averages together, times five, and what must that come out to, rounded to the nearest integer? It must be 86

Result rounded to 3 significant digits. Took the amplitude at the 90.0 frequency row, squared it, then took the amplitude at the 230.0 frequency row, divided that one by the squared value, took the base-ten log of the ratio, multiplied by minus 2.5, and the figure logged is 3.09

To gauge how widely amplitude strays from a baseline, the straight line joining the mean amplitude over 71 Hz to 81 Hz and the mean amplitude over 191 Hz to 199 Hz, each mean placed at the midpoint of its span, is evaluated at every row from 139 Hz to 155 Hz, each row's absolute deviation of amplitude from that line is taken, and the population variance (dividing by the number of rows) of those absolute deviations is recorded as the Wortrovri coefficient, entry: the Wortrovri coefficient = 0.11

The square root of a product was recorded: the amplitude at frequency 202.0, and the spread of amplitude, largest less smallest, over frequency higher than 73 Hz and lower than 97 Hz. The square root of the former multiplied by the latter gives 6.4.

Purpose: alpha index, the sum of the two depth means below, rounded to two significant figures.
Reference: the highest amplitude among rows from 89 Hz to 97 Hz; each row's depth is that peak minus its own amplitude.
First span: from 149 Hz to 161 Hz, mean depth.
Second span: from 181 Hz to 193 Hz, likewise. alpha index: -3.2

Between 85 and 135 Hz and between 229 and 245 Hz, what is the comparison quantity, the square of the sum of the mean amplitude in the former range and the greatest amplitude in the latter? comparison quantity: 1452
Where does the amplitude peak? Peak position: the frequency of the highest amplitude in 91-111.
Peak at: 110.0 Hz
